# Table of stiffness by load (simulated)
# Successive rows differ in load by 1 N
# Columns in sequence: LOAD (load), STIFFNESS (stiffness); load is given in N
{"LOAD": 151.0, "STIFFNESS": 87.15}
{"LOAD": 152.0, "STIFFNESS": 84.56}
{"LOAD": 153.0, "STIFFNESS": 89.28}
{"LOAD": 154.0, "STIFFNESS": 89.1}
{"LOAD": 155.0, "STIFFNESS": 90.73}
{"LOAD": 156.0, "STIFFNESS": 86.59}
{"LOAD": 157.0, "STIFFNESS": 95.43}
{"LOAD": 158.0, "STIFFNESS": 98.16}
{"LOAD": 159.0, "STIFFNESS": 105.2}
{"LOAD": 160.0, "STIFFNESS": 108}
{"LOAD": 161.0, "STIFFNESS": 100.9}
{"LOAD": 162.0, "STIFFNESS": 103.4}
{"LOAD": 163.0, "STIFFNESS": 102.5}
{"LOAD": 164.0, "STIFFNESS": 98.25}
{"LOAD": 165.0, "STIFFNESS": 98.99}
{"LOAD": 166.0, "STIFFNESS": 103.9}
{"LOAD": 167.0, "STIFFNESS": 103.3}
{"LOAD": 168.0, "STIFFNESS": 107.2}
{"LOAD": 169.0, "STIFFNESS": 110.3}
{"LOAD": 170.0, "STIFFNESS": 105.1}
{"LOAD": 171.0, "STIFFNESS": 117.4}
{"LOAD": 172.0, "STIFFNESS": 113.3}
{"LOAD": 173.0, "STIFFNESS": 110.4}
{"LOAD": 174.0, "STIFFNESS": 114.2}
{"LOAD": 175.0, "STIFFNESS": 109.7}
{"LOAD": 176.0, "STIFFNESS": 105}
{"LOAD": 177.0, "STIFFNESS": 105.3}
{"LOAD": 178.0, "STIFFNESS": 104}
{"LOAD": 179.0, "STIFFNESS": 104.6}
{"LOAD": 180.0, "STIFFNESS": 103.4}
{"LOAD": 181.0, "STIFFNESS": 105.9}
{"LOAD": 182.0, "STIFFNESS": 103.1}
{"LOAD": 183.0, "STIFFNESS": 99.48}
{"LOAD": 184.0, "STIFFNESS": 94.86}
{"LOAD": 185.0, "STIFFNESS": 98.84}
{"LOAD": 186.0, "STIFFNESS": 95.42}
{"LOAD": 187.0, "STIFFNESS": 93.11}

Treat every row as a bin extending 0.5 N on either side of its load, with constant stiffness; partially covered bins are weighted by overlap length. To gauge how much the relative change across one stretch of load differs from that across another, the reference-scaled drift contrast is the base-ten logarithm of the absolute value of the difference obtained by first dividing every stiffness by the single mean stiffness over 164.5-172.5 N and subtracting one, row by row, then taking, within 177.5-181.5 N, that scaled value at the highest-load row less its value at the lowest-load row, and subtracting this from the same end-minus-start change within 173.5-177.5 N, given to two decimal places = -1.00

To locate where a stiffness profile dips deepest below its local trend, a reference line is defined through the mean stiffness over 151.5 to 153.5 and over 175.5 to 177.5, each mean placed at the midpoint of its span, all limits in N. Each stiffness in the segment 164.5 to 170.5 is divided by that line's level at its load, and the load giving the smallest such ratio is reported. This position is 165.0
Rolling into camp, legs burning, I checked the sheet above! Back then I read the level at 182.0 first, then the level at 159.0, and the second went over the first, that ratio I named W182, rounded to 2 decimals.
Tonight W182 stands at 1.02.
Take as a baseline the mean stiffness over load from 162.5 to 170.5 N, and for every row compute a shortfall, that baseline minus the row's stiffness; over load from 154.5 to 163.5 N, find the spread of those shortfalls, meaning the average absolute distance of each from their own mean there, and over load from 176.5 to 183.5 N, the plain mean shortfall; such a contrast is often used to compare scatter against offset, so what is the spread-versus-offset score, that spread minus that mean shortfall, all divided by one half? 11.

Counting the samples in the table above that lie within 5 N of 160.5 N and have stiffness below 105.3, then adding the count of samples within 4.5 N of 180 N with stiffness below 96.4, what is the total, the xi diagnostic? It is 10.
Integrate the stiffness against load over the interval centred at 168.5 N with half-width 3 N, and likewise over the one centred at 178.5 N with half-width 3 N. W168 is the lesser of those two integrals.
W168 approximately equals 628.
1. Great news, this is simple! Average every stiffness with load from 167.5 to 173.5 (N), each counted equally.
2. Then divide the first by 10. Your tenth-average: 11.1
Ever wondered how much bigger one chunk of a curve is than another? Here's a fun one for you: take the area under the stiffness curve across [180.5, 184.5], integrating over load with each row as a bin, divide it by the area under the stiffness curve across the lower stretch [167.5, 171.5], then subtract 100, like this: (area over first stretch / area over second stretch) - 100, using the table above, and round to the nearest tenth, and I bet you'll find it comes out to -99.1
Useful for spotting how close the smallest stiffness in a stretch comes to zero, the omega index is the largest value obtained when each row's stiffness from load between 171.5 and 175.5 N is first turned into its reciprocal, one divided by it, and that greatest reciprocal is 0.0091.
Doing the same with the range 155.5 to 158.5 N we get 0.0115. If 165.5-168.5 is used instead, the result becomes 0.0097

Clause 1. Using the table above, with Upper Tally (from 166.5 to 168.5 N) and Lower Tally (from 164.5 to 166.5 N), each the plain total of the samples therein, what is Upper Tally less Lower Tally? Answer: 8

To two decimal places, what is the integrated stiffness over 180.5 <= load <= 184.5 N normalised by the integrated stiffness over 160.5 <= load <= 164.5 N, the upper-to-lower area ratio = 1.00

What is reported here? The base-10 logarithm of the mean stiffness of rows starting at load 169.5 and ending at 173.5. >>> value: 2.05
